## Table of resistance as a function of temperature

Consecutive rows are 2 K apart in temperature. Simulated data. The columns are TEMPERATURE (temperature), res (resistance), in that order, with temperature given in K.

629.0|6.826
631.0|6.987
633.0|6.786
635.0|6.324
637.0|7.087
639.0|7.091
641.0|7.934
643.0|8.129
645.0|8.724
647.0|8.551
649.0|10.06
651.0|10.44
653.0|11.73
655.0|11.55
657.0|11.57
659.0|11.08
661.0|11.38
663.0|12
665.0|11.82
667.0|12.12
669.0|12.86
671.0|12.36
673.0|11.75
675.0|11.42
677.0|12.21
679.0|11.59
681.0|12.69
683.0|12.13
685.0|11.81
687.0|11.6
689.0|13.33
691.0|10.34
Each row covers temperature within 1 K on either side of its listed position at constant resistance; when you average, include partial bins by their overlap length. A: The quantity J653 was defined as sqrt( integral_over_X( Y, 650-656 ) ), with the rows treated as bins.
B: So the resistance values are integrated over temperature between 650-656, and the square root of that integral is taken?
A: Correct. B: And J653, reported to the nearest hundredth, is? 8.21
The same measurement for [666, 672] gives 8.64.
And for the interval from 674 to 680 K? 8.39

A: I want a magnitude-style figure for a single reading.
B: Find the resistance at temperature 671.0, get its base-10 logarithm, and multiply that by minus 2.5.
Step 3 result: -2.73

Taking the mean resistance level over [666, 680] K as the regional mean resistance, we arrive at 12.0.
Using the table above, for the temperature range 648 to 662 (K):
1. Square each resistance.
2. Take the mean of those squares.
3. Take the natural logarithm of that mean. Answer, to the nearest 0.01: 4.82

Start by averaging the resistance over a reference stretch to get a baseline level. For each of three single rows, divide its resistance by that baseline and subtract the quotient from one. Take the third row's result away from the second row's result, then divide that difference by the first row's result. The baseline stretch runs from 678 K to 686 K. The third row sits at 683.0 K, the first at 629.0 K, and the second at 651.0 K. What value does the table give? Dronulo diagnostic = 0.32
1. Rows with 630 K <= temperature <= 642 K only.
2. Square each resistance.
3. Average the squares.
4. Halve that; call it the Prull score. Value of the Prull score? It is 25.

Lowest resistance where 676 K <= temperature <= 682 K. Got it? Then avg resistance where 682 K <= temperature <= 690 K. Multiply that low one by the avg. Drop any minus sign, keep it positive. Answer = 142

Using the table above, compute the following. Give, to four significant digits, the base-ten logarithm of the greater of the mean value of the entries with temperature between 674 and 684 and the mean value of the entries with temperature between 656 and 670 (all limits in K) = 1.079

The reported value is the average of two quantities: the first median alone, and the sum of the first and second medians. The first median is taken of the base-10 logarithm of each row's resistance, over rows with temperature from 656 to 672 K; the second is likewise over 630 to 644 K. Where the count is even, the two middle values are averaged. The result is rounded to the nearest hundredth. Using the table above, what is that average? 1.50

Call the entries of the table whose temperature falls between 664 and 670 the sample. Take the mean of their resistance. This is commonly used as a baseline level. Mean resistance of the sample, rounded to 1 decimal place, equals 12.3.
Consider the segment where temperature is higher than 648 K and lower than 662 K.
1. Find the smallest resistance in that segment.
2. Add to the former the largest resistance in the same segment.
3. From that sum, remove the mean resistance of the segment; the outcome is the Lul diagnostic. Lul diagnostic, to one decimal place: 10.7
